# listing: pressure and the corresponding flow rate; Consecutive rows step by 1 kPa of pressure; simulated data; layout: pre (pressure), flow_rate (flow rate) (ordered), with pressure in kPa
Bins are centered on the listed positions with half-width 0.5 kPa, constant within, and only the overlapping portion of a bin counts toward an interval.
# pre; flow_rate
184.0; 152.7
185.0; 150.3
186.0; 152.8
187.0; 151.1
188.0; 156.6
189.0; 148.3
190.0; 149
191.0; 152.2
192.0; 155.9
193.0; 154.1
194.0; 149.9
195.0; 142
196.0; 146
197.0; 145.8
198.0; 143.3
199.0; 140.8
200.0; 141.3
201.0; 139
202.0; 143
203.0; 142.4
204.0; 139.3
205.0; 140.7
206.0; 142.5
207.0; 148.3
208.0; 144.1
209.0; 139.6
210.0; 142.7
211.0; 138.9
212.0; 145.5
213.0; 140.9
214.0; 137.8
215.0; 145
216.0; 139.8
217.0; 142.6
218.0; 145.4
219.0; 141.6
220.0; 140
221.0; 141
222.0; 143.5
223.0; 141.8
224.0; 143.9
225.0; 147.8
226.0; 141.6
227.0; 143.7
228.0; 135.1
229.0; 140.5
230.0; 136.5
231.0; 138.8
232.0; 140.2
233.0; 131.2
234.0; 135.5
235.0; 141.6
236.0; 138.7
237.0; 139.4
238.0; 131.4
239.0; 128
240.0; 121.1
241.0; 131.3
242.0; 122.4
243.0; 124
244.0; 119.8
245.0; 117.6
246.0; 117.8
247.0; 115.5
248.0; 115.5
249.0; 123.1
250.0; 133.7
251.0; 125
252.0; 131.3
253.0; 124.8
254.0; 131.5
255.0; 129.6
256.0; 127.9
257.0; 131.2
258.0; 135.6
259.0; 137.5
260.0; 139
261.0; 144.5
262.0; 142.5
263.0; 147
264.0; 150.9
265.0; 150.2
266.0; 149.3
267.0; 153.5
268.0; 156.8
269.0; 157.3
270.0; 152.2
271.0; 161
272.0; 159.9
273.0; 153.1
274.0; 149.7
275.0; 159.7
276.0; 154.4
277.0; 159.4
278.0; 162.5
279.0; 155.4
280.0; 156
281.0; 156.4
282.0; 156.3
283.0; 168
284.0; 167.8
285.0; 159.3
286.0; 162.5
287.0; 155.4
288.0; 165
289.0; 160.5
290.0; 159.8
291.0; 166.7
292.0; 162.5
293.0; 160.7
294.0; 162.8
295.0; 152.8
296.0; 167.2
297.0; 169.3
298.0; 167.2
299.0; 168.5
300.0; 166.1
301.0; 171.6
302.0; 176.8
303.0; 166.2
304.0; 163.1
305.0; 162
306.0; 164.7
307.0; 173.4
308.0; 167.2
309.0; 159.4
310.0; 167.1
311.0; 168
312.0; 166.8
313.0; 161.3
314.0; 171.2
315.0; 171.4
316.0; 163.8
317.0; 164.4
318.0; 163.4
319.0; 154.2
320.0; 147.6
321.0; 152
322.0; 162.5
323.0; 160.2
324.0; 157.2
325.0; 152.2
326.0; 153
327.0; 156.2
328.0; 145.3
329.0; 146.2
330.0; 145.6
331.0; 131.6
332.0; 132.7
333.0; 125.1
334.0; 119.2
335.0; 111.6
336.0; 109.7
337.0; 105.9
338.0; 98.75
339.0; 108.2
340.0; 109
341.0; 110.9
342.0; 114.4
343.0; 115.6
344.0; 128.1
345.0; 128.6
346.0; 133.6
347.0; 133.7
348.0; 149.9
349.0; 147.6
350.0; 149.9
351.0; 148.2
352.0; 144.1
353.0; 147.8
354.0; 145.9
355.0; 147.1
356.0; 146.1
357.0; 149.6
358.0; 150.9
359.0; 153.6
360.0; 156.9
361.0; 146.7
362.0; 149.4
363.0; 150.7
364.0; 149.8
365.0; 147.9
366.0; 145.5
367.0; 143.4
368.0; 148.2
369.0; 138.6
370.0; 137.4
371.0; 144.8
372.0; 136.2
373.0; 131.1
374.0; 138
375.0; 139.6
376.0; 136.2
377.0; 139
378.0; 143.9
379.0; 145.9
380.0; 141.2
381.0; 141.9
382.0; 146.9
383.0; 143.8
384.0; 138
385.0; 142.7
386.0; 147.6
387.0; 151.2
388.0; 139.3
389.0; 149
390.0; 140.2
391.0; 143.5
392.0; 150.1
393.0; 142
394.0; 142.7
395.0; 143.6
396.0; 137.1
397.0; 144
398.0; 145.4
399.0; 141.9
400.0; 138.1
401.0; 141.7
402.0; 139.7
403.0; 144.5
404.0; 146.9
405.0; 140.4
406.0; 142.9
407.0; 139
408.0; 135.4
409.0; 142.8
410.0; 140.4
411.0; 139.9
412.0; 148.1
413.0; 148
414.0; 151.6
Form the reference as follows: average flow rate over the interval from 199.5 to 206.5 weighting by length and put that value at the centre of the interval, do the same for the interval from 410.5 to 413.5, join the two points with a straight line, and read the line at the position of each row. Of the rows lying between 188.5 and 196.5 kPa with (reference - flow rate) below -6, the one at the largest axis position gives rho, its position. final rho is 194.0 kPa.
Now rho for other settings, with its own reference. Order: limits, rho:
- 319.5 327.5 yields 327.0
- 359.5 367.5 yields 363.0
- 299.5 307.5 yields 307.0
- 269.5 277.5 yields 277.0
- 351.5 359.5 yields 359.0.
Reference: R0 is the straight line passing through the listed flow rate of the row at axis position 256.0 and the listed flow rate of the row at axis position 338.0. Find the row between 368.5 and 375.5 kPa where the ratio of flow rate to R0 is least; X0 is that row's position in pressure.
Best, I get 373.0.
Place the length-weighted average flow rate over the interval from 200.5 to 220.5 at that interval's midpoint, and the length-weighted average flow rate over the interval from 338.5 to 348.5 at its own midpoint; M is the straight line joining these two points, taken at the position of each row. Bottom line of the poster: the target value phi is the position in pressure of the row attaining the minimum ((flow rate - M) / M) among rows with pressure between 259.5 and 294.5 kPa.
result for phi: 260.0 kPa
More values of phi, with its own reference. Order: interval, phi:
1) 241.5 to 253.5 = 247.0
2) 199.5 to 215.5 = 201.0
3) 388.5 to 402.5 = 396.0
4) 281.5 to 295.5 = 295.0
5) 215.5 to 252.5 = 247.0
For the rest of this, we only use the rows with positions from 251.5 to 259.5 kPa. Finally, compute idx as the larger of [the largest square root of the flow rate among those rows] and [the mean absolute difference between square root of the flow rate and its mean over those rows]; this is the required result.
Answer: 11.7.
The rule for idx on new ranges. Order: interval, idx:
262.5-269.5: 12.5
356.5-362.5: 12.5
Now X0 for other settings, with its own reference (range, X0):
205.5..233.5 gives 233.0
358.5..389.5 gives 373.0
